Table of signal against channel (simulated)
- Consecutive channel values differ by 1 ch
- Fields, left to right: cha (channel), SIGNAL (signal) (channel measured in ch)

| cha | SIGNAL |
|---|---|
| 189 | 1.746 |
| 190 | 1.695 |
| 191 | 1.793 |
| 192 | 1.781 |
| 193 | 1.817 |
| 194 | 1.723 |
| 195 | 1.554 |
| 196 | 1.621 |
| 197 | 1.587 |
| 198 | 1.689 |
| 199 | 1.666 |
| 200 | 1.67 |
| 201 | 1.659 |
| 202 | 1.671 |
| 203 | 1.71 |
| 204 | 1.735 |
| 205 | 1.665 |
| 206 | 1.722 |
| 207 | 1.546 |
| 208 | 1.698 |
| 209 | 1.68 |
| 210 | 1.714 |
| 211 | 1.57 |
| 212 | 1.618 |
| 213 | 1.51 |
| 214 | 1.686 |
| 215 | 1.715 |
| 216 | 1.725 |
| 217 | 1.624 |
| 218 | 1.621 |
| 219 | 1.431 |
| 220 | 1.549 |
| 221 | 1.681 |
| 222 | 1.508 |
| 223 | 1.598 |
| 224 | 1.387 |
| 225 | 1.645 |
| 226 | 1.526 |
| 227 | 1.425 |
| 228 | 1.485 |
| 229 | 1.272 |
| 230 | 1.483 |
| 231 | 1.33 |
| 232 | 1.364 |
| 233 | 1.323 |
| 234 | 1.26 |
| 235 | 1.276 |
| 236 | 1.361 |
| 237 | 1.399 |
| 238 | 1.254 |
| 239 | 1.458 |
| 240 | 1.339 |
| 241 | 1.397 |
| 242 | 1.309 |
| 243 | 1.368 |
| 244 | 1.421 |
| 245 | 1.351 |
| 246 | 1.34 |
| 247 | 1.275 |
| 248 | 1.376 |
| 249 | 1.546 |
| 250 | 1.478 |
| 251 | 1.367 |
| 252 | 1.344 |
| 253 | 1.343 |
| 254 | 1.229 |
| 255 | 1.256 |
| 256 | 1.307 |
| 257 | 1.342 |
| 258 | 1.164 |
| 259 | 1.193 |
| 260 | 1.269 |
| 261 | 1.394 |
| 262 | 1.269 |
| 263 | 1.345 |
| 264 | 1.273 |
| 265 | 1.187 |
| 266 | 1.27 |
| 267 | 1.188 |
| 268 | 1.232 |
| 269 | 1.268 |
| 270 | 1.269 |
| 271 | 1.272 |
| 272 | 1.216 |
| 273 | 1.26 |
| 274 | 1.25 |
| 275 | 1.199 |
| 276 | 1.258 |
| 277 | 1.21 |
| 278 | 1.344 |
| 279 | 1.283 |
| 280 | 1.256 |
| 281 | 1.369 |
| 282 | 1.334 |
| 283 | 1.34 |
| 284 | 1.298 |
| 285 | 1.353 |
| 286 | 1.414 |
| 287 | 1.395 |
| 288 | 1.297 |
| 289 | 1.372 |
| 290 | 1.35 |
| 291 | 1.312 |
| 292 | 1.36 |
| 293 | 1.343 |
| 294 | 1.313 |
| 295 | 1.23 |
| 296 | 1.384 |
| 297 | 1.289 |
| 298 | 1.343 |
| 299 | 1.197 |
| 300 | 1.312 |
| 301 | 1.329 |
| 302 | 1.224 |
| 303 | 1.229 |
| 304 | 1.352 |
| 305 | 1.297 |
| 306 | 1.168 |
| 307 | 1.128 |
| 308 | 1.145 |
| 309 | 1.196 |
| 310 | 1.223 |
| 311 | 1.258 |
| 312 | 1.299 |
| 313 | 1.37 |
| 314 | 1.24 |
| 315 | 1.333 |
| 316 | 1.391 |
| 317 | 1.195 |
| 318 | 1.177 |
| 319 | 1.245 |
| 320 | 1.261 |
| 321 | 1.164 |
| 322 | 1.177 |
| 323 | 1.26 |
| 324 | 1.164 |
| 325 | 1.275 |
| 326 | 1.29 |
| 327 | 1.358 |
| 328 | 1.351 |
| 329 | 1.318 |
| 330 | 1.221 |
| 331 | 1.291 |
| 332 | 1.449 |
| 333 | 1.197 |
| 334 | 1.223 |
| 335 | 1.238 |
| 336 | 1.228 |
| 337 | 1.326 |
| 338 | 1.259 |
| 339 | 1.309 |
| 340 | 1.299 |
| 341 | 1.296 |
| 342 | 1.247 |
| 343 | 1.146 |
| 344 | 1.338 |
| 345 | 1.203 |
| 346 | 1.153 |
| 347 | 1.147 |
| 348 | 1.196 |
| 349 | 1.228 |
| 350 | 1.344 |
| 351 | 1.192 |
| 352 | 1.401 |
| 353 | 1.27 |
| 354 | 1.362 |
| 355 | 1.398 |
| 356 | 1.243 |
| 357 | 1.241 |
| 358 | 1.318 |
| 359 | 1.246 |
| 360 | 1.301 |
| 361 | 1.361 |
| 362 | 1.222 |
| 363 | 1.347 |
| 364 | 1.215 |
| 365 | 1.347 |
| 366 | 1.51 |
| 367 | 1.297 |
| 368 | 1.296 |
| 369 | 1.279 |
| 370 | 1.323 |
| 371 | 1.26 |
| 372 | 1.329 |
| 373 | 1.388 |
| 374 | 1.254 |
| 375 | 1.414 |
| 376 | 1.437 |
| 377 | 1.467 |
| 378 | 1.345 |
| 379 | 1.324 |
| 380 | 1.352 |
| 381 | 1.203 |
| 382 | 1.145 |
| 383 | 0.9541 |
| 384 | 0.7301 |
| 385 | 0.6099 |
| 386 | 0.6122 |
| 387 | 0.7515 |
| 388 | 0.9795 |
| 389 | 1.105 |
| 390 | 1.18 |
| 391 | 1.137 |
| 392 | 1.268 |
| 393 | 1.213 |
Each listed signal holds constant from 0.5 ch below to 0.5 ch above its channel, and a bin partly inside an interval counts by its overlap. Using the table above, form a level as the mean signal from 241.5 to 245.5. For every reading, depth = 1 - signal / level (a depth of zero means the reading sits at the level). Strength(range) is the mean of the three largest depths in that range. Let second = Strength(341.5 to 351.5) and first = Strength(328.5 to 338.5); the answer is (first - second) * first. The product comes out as -0.0052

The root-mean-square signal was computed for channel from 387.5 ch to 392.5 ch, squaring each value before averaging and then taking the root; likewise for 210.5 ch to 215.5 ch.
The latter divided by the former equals 1.43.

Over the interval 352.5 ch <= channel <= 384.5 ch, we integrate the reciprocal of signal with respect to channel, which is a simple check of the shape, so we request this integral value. 25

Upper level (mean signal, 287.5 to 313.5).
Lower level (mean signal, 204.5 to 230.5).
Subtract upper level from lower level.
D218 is 0.30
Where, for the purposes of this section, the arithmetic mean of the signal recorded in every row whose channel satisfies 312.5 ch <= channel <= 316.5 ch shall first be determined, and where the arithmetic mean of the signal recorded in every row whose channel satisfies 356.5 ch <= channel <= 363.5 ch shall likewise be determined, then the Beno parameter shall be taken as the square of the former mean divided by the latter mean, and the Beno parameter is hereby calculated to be 1.38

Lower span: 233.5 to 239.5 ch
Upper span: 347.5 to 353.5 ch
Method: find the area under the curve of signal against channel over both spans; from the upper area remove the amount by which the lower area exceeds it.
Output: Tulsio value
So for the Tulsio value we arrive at 7.3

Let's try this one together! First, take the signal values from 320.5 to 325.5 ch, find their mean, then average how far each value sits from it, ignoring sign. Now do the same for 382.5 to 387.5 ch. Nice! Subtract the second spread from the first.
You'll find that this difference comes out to -0.049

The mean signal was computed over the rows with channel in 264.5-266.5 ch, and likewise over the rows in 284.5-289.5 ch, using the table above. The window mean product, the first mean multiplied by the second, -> 1.678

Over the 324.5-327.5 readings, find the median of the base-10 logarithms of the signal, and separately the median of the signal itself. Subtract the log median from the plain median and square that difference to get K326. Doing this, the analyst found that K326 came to 1.39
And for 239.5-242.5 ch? 1.47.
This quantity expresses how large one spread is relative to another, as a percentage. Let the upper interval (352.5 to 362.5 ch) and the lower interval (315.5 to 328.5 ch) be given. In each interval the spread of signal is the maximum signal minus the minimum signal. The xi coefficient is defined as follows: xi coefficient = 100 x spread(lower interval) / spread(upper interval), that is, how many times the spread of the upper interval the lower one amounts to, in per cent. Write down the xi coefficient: 129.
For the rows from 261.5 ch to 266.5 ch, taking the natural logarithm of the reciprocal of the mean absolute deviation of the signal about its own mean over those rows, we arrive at 3.42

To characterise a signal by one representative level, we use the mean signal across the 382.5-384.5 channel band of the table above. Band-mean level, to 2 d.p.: 0.84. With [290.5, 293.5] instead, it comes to 1.34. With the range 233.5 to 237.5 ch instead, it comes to 1.32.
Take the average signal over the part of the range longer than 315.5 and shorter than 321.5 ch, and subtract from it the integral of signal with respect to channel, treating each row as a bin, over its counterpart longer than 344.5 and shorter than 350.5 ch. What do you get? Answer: -6.0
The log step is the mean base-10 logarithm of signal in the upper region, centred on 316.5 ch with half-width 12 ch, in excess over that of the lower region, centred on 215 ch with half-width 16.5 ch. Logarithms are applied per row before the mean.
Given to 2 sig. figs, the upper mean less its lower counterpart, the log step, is -0.10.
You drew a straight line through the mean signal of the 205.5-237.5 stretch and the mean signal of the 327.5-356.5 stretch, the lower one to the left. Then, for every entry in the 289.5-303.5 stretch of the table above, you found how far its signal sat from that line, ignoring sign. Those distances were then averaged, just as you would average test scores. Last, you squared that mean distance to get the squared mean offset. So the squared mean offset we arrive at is 0.005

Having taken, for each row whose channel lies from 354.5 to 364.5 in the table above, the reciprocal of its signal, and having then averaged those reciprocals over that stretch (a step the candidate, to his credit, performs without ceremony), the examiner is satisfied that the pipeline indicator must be 0.78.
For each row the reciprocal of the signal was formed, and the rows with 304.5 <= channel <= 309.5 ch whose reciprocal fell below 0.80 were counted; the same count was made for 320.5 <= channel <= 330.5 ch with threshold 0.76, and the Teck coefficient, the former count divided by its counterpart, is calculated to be 0.3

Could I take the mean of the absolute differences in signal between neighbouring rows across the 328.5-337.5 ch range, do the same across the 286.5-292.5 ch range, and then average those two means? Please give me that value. 0.073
